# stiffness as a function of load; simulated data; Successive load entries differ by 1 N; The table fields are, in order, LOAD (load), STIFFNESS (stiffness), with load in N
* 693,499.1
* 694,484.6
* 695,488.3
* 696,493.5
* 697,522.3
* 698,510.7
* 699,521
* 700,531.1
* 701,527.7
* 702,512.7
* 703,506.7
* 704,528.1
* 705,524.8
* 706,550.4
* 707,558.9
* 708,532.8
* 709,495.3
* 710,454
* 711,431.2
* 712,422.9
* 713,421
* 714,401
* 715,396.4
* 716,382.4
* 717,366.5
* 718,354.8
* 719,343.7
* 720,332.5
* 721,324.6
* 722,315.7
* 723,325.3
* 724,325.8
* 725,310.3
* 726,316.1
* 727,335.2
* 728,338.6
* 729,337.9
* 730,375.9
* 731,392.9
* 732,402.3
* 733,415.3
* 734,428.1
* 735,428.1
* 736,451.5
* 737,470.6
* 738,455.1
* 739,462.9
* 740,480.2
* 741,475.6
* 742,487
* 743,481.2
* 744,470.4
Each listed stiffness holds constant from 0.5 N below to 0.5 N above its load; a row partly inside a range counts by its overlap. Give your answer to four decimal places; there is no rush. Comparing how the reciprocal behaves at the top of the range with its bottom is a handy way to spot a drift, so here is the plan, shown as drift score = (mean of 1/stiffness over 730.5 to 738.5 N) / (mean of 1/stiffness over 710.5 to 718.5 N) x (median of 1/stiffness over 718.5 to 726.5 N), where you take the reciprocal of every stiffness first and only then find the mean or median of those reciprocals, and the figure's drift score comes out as 0.0028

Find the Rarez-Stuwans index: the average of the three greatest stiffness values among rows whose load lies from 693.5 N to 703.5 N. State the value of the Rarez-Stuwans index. 527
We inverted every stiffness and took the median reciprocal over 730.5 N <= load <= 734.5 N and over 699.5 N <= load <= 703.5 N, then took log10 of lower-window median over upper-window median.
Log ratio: -0.10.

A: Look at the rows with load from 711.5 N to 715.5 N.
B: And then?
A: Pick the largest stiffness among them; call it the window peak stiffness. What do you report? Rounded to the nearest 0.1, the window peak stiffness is 422.9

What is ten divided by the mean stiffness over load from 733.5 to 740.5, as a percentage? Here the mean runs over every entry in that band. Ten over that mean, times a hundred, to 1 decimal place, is 2.2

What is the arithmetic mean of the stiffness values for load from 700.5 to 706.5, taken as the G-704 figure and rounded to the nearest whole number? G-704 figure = 525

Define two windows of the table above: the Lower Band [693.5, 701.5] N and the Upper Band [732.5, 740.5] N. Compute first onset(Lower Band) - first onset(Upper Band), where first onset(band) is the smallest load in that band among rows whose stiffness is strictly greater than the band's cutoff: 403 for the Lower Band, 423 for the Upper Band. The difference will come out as -40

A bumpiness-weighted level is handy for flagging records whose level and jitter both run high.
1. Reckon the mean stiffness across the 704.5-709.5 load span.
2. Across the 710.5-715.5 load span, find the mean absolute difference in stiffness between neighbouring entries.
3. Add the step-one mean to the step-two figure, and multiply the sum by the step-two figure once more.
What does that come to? 4708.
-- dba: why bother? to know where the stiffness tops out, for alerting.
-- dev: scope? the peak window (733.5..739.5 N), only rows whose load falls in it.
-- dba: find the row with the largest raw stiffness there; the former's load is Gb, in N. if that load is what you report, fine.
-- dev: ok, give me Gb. 737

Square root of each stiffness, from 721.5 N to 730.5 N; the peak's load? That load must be 730 N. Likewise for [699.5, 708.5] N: 707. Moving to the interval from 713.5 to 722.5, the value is 714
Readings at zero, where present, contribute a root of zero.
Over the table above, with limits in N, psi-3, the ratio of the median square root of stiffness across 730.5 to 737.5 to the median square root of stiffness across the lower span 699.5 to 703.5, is 0.91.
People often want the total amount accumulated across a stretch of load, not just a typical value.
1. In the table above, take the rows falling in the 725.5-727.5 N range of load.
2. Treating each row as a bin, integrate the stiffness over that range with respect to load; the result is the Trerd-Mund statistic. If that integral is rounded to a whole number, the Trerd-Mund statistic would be 651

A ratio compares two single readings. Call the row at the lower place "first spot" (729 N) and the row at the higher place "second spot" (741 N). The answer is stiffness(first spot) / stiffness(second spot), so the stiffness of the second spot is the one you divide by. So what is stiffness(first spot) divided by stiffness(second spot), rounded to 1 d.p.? 0.7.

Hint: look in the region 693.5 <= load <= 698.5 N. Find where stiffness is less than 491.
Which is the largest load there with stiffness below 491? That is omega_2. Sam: 695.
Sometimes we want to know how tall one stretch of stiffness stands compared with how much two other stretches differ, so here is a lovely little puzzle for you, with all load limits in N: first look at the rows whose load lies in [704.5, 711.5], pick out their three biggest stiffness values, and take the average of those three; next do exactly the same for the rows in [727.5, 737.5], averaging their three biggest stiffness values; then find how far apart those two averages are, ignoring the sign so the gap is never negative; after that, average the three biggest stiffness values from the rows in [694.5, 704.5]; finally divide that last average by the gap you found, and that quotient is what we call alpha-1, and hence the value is 5.4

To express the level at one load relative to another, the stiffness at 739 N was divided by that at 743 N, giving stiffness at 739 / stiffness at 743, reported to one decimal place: 1.0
